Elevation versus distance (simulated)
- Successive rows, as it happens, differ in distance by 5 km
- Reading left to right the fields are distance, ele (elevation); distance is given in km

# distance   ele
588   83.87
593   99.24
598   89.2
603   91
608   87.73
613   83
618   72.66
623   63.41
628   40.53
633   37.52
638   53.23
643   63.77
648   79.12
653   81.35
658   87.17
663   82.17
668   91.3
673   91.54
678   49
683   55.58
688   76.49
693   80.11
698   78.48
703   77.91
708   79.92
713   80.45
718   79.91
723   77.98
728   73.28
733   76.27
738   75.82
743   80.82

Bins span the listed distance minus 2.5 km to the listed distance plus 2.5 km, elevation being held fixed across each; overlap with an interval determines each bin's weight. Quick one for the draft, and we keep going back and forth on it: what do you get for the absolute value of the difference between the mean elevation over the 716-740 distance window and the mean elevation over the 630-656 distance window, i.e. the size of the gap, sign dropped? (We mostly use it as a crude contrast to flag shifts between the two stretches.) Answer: 14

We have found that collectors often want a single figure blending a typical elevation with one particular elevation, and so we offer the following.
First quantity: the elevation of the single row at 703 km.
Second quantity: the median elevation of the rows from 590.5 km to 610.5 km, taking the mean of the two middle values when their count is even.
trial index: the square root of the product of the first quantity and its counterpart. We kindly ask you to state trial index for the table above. 83.8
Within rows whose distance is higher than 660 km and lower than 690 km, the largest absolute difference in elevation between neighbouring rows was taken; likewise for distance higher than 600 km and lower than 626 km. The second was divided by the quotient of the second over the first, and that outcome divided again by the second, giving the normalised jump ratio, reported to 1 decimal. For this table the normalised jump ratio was 4.1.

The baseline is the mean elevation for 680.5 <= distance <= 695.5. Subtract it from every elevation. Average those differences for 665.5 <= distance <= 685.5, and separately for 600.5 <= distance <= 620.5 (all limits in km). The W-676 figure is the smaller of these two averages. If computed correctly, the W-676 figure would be 1.1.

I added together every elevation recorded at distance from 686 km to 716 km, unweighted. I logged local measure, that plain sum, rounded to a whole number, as 473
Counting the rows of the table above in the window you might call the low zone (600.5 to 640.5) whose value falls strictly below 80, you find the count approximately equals 5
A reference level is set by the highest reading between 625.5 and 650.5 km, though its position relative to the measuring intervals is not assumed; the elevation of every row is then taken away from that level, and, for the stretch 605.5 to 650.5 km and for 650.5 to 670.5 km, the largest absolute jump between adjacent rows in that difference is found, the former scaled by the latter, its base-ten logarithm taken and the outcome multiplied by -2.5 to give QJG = -1.0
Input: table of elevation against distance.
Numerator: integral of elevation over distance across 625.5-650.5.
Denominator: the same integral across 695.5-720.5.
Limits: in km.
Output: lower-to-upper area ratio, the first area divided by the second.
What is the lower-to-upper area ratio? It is 0.69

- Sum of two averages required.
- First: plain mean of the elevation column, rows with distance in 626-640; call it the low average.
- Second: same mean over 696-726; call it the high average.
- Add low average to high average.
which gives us 123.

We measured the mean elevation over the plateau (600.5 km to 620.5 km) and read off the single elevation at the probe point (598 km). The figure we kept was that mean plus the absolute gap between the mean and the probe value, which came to 89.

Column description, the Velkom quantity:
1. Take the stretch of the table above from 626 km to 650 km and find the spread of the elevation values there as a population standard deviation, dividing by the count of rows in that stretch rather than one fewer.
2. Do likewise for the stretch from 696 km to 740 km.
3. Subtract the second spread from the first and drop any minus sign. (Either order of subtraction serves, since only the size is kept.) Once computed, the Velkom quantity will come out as 13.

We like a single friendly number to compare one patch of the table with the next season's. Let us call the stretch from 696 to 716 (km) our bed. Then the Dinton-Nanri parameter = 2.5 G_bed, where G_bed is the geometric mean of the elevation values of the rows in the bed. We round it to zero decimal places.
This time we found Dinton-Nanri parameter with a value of 198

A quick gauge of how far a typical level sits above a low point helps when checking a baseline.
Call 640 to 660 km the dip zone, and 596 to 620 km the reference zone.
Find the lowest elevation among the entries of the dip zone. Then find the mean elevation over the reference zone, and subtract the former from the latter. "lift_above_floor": 21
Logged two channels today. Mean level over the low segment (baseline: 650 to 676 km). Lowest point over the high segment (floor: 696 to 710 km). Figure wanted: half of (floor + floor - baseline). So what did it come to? 35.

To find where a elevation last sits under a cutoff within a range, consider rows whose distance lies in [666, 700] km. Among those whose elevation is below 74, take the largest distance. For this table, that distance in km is 683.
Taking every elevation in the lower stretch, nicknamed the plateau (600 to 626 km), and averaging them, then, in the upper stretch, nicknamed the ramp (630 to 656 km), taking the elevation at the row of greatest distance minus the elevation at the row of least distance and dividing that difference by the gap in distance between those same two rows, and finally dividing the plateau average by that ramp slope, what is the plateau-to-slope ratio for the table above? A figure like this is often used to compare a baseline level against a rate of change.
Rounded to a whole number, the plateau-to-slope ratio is 36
